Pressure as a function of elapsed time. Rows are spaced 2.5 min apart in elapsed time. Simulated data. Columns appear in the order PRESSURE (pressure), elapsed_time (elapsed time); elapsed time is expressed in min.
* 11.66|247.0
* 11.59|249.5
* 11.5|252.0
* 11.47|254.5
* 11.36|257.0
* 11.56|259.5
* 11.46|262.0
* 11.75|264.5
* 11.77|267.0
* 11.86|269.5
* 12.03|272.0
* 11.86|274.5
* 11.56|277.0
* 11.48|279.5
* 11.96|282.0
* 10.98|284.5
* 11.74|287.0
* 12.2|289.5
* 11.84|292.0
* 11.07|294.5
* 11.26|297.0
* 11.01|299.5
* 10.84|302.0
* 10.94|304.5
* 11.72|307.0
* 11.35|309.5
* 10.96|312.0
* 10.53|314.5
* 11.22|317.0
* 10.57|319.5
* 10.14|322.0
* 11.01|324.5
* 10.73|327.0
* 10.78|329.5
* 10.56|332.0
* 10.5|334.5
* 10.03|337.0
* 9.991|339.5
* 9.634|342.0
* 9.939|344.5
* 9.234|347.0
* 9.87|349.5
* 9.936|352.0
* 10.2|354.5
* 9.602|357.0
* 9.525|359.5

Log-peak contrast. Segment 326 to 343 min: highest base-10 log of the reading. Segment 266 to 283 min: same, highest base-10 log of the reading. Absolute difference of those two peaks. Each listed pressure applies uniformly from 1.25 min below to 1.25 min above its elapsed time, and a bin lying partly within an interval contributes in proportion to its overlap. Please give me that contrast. 0.048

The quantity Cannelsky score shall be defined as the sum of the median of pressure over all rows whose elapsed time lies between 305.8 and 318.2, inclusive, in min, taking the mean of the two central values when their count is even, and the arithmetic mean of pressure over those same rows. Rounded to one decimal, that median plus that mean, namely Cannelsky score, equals 22.4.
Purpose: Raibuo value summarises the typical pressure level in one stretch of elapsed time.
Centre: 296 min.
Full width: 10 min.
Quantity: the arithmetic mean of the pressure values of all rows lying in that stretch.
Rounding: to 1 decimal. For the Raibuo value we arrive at 11.3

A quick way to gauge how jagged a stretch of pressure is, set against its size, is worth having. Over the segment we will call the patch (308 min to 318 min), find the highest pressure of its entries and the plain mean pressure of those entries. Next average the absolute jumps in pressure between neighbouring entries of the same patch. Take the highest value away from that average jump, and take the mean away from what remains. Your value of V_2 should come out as -21.9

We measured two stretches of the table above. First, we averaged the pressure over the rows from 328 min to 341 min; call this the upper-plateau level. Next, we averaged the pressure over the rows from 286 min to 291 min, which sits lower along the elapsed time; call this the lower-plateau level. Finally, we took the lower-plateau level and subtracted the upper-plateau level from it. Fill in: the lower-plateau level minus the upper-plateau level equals 1.6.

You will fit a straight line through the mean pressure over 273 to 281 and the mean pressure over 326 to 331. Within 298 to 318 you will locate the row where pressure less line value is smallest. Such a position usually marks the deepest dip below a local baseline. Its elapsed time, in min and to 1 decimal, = 314.5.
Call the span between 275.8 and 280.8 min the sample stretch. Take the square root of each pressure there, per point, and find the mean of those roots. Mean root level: 3.39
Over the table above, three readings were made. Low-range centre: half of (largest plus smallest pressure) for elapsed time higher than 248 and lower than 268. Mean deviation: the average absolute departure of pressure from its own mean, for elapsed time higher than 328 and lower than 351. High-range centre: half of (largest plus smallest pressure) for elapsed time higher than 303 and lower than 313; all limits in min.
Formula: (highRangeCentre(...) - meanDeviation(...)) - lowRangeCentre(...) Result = -0.6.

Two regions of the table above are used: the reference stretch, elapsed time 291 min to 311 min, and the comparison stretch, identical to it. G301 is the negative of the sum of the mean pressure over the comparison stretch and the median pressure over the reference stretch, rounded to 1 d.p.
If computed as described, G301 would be -22.4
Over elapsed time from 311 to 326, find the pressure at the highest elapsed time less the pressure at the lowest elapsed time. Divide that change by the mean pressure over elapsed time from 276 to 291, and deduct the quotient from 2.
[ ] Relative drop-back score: 2.00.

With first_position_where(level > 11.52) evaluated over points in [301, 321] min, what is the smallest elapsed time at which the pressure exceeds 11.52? 307.0 min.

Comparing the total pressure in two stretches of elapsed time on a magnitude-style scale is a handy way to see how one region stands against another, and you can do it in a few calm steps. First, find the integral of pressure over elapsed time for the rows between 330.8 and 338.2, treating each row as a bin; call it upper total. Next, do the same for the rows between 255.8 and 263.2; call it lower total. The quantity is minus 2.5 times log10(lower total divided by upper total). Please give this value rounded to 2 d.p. -0.11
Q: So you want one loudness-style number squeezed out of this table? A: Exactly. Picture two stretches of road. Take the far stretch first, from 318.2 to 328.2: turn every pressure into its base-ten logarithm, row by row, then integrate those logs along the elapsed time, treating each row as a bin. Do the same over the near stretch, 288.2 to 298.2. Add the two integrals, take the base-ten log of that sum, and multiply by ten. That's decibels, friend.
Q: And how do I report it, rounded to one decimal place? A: 13.2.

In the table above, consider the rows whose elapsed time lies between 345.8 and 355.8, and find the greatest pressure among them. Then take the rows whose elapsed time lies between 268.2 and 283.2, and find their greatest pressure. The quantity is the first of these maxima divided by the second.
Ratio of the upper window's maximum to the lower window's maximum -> 0.85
